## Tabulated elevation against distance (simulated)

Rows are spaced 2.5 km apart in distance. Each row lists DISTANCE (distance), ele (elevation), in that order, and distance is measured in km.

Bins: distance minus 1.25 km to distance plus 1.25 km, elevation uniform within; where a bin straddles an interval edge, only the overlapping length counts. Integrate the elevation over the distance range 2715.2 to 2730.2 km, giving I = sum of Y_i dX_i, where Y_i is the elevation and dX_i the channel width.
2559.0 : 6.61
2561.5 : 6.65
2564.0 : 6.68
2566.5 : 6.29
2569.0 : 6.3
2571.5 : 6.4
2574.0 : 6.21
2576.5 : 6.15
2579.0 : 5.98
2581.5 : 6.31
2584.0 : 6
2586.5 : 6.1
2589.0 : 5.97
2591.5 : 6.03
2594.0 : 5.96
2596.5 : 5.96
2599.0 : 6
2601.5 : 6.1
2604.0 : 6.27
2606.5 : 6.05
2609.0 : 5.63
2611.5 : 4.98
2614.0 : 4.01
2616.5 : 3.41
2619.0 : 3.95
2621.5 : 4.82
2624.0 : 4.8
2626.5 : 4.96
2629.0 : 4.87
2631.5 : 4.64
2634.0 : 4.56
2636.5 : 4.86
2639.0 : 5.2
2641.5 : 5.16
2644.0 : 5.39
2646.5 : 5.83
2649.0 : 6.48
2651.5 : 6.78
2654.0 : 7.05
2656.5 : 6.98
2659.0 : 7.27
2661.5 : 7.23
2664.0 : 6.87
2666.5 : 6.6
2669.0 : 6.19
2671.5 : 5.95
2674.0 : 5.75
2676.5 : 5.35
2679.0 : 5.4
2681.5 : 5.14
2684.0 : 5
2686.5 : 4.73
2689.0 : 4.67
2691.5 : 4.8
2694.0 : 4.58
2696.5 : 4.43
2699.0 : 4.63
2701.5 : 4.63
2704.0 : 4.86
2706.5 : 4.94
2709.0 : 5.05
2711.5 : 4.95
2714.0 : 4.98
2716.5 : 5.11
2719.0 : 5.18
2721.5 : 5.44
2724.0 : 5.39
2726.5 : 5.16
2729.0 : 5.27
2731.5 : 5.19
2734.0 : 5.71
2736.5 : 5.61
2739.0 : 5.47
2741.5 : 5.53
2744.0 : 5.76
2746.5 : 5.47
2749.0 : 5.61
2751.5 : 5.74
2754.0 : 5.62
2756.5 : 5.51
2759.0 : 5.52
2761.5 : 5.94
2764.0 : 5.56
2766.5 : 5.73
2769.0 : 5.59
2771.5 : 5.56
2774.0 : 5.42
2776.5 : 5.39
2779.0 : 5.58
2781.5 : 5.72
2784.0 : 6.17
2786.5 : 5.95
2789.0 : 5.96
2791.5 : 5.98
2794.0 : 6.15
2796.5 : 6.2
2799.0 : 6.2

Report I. 79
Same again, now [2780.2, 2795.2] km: 90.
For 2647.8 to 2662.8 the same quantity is 104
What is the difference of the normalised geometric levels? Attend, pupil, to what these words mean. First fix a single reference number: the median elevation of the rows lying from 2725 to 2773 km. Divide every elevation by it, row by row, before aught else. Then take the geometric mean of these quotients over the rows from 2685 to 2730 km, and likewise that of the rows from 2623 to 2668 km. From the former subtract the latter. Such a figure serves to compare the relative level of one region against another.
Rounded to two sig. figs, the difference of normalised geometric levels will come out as -0.15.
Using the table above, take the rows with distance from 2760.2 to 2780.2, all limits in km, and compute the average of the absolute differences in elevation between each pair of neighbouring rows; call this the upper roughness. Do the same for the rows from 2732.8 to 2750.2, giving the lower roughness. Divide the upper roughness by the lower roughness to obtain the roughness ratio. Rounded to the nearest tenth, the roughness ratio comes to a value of 1.0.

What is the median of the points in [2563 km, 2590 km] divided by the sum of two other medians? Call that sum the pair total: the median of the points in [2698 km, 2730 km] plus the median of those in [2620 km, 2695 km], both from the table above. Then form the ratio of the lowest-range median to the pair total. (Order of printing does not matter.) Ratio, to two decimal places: 0.60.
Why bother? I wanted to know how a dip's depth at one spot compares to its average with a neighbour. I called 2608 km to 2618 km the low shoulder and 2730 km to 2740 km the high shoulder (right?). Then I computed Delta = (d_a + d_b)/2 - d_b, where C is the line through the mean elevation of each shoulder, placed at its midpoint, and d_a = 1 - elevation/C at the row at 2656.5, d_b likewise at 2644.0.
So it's -0.15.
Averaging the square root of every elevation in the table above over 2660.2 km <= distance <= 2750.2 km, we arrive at 2.31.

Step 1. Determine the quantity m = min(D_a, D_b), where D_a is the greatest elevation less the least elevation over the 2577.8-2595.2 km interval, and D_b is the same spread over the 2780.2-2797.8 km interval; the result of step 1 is 0.350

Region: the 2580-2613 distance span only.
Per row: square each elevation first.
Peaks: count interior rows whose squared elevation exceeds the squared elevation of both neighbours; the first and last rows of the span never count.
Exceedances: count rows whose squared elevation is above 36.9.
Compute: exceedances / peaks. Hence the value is 1.3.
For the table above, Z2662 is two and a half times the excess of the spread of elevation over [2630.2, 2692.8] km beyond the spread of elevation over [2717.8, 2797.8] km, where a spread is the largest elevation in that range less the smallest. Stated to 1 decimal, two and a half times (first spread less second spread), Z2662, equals 4.2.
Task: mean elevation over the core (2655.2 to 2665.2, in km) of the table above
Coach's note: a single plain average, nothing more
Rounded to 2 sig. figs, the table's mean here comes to 7.1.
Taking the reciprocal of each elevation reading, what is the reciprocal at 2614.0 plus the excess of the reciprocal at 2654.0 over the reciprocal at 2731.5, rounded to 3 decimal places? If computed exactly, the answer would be 0.199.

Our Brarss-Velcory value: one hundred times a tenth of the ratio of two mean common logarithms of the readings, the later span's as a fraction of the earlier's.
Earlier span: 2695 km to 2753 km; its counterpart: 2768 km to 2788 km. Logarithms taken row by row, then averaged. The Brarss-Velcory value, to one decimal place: 10.5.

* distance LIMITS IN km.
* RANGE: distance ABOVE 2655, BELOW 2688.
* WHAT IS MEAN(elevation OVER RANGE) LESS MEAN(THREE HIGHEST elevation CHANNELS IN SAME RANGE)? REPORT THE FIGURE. -1.1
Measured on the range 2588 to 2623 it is -0.8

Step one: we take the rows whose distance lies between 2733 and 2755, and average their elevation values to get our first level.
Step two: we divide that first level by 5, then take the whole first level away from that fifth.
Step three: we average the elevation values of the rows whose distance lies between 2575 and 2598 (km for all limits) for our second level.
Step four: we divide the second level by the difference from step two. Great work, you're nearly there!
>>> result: -1.35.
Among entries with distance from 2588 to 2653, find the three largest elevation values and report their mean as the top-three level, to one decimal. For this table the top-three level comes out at 6.5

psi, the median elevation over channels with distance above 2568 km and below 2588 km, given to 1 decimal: 6.2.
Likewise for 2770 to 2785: 5.6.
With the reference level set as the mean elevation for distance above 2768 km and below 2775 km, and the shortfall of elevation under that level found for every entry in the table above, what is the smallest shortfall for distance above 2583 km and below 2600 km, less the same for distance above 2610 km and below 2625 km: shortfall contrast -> -1.1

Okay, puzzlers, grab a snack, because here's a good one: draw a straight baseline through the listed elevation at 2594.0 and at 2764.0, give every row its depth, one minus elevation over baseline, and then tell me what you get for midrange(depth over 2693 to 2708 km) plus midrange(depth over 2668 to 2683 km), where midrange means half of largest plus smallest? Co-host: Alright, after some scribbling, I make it 0.20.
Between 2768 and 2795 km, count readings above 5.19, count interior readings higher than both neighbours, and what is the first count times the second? 11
